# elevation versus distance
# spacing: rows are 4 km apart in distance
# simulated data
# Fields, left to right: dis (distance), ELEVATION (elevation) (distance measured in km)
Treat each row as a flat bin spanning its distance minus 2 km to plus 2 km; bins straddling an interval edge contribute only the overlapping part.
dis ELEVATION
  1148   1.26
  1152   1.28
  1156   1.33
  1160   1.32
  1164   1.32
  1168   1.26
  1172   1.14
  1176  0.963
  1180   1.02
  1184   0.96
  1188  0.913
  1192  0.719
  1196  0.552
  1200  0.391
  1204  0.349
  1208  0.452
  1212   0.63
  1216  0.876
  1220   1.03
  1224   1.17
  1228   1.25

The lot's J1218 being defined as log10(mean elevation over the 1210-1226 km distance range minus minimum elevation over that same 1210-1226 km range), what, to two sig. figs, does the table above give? -0.53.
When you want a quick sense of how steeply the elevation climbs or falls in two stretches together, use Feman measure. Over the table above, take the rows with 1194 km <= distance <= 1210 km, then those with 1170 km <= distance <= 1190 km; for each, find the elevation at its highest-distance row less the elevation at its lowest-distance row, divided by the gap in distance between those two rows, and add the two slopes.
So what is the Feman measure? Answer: -0.023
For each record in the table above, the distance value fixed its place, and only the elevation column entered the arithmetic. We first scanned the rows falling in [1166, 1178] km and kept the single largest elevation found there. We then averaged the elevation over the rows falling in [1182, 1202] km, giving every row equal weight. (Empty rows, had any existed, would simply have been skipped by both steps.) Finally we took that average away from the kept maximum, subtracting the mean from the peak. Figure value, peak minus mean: 0.55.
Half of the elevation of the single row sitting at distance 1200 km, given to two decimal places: 0.20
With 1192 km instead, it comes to 0.36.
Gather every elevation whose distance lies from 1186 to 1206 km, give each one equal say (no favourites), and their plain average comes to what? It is 0.58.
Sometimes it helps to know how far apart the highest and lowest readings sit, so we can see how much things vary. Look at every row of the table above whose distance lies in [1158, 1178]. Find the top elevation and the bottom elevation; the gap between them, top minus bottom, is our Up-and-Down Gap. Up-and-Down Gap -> 0.36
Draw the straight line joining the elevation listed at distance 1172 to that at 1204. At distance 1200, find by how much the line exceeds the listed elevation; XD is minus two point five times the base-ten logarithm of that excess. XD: 3.1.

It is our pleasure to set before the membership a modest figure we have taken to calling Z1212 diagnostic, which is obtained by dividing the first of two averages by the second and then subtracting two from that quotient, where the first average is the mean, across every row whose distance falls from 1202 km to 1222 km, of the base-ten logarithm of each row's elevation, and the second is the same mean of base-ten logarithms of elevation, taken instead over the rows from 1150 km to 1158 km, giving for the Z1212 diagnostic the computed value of -3.8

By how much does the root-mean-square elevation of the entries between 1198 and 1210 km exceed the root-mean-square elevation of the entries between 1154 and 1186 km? -0.77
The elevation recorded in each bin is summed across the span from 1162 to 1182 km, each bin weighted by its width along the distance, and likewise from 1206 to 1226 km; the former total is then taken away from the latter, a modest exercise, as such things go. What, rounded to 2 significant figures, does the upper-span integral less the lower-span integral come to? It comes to -6.2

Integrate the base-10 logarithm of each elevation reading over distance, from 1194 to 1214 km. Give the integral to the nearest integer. -7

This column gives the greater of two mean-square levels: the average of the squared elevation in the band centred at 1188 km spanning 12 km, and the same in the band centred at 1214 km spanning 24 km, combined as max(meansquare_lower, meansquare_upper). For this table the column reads 0.76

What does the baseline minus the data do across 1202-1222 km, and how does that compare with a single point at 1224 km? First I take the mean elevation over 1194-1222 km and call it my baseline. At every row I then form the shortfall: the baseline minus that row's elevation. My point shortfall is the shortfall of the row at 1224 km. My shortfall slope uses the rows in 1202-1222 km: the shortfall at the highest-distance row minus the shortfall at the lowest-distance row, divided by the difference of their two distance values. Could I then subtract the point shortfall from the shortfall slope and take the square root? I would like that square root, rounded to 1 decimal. 0.7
